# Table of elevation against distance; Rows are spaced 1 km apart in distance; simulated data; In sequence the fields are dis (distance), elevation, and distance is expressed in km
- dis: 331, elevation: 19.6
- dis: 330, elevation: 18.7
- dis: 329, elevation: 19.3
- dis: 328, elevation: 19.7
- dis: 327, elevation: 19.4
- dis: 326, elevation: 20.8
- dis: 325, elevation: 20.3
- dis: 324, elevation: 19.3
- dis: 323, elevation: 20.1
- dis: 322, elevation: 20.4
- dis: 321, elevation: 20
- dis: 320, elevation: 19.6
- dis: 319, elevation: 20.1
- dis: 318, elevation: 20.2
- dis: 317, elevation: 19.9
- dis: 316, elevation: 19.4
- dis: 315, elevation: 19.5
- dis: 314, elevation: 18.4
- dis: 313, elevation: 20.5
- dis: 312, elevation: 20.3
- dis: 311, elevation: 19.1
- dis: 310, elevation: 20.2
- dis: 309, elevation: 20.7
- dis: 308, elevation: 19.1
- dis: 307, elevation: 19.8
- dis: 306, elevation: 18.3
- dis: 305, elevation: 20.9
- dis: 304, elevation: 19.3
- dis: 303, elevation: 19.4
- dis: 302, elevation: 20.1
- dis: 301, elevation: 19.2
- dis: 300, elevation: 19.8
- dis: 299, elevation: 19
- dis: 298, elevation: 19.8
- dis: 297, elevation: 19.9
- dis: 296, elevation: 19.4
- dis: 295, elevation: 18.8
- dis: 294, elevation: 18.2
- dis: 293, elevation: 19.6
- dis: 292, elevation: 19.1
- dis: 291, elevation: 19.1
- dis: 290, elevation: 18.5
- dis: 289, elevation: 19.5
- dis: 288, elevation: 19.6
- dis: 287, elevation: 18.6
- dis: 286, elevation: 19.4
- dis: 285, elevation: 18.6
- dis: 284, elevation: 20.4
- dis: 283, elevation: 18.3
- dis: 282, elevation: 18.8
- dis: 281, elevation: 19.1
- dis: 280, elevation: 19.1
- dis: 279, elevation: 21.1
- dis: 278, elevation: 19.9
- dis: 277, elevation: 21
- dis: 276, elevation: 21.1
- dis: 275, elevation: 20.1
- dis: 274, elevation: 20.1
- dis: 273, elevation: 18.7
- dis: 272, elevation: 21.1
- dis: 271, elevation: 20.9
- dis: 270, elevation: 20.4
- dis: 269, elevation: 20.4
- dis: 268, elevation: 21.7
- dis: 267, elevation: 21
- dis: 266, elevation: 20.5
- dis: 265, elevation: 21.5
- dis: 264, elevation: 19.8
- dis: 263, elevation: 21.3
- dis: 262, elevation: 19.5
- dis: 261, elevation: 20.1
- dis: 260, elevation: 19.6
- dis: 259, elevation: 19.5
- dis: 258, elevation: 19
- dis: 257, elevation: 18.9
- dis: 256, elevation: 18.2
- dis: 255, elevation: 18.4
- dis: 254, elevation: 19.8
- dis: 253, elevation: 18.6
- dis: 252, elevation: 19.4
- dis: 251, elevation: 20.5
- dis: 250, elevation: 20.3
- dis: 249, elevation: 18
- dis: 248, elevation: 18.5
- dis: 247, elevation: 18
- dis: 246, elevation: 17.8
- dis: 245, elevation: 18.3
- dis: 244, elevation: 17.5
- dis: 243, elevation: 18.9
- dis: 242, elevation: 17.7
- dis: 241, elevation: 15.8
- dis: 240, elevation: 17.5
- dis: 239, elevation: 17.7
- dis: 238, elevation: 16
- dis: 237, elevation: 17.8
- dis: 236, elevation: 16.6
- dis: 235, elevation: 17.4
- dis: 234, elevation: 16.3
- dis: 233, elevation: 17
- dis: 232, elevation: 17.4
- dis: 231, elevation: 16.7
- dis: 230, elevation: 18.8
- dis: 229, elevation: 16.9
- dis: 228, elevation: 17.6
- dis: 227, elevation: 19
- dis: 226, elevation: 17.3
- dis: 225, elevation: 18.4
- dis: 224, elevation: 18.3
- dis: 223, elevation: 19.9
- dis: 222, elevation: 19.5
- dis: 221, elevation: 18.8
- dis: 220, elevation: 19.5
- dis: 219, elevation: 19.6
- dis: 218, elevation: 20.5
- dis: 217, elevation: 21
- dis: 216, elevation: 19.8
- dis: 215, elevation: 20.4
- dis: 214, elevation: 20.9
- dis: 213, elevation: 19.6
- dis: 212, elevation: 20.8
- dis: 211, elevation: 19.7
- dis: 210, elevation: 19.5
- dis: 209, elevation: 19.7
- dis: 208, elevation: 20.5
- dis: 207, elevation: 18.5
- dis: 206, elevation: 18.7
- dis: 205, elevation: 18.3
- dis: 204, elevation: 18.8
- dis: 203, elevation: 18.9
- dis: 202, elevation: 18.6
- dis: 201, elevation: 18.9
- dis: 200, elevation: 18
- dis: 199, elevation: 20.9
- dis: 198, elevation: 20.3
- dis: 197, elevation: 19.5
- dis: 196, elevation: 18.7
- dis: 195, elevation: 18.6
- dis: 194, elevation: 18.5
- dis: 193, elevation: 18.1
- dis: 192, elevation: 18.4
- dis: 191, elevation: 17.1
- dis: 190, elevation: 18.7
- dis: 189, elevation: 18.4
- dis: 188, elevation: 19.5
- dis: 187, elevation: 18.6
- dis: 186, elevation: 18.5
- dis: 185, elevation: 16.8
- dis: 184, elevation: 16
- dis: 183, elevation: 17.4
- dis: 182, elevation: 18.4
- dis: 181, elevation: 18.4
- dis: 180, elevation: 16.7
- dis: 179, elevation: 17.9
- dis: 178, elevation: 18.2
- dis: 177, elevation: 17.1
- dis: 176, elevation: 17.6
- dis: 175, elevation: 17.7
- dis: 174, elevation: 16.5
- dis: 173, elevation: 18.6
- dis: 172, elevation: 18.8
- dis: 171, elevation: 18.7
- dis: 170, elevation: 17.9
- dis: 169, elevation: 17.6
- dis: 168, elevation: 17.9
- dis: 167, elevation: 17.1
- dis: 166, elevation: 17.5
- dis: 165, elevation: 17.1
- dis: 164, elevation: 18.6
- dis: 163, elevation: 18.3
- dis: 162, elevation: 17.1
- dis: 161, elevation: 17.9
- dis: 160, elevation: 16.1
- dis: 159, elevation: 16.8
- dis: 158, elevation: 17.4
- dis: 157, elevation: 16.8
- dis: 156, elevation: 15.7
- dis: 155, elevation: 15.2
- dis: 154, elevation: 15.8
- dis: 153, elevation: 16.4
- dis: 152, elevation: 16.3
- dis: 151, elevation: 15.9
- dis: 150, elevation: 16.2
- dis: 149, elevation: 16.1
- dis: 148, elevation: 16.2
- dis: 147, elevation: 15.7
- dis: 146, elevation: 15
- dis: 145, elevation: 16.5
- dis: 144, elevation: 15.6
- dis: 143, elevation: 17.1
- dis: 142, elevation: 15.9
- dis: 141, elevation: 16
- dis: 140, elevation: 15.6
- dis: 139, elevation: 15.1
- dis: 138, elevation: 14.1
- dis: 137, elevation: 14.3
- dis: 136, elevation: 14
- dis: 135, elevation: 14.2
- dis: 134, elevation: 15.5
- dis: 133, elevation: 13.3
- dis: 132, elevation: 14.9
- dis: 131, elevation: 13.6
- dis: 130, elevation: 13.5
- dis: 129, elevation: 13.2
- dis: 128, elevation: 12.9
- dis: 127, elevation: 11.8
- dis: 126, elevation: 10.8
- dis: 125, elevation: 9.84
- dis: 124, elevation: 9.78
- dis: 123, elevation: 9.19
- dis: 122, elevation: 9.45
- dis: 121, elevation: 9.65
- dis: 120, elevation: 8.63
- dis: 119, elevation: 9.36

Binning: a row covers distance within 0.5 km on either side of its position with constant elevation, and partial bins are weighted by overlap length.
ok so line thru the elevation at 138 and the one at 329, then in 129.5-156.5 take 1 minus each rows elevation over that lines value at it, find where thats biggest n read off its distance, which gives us 133 km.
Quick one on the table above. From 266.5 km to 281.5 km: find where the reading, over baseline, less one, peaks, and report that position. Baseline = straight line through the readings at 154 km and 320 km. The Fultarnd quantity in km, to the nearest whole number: 268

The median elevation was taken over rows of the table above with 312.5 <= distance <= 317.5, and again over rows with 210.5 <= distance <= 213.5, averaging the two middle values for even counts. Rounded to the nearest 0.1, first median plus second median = 39.2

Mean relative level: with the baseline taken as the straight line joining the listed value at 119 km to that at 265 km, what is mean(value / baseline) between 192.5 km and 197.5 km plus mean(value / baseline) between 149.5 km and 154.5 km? 2.52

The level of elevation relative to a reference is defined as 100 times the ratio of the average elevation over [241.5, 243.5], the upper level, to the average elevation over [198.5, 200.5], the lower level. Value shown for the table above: 94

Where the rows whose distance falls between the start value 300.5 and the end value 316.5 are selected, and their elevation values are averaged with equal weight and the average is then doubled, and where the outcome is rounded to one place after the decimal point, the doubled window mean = 39.3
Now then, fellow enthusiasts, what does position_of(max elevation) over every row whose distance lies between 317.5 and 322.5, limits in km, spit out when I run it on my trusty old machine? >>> 322 km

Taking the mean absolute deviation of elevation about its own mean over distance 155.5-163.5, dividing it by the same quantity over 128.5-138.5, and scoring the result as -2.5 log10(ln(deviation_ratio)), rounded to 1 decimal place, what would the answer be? 1.7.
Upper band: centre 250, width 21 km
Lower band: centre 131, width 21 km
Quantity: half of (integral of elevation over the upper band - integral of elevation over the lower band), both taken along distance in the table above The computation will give 60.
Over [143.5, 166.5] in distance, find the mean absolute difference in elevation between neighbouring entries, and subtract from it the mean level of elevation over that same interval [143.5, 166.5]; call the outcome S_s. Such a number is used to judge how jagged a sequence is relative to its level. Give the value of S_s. -15.8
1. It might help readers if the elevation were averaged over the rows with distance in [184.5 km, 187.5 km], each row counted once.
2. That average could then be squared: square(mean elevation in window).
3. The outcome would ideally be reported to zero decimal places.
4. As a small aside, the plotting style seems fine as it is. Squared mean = 323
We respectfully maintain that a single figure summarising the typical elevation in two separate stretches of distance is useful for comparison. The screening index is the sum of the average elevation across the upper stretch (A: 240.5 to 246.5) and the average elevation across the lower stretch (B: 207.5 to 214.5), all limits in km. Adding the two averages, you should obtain 37.8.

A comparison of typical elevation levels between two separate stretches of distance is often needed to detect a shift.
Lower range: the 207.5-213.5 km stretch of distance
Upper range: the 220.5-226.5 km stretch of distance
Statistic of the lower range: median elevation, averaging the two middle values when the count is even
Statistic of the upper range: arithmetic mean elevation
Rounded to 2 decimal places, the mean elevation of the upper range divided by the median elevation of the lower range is 0.95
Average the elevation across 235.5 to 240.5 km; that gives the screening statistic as 17.1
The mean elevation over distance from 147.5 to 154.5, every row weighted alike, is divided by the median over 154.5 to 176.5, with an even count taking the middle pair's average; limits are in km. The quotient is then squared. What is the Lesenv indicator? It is 0.84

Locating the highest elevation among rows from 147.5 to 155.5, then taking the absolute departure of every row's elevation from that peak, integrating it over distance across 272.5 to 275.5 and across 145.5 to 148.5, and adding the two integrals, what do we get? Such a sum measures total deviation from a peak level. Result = 12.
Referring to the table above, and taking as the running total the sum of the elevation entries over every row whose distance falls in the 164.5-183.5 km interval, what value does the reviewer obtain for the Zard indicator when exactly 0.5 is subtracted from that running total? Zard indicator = 337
